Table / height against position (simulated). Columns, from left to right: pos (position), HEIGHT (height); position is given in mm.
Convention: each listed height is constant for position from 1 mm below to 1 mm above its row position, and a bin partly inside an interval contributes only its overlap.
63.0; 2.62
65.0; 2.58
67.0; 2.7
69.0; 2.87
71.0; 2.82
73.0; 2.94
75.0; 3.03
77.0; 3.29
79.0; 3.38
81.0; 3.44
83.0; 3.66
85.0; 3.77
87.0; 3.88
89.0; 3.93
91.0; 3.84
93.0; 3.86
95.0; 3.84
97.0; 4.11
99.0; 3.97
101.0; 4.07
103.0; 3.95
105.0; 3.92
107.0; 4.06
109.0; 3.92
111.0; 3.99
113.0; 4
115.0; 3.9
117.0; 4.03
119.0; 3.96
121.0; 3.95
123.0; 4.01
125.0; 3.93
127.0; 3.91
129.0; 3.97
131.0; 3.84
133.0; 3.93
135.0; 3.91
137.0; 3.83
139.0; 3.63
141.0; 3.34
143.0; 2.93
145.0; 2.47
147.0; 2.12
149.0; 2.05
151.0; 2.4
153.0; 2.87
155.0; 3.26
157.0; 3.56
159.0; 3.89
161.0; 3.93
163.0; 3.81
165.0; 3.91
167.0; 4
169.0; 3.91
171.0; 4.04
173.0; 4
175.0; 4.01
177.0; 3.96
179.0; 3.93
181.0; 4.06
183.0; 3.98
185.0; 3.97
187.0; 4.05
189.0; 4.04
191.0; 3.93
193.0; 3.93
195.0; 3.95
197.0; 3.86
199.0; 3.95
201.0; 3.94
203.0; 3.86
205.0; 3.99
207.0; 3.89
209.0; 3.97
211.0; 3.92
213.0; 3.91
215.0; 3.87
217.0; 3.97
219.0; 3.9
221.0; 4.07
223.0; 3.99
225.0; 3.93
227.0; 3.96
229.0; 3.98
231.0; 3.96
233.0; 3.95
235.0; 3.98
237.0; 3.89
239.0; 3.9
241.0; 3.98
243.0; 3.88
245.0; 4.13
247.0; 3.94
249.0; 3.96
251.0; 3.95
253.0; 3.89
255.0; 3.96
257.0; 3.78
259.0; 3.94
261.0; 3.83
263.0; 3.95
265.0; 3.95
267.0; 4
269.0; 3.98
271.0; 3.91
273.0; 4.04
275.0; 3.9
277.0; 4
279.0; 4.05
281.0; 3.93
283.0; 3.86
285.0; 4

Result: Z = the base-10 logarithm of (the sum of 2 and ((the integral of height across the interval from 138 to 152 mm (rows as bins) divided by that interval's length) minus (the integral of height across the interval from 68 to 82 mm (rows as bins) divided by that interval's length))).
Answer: 0.20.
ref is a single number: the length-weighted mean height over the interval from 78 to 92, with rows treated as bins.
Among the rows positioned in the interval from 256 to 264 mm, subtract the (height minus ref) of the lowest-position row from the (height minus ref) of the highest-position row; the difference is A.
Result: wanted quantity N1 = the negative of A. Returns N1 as -0.17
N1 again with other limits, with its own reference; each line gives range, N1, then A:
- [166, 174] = 0.00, 0.000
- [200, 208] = 0.05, -0.050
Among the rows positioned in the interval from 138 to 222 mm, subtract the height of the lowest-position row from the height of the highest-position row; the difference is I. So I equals 0.44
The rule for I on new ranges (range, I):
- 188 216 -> -0.17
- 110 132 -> -0.15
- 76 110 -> 0.63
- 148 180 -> 1.88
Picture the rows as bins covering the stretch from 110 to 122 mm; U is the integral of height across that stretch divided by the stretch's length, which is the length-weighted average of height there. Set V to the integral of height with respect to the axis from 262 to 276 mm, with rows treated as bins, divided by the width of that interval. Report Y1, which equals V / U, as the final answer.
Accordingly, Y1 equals 1.00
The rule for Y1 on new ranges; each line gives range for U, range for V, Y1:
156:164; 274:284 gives 1.04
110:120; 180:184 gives 1.01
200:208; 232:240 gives 1.00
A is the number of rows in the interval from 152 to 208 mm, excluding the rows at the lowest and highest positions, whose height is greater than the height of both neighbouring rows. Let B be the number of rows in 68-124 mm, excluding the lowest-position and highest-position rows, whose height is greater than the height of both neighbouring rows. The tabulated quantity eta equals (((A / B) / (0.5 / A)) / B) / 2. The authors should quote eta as 1.7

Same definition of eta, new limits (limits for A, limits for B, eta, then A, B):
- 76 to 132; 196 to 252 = 0.8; 9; 10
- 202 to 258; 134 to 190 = 2.8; 10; 6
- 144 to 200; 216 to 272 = 0.6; 7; 9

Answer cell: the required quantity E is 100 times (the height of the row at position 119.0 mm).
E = 396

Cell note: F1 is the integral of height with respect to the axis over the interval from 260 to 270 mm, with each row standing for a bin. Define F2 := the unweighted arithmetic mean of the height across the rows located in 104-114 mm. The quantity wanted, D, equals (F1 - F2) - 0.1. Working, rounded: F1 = 39.4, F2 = 3.98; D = 35.3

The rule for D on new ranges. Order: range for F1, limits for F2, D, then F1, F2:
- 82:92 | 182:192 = 34.1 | 38.2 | 3.99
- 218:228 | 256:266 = 35.7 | 39.7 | 3.89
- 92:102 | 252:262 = 35.7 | 39.7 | 3.88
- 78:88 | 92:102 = 32.2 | 36.3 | 3.97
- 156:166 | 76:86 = 34.6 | 38.2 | 3.51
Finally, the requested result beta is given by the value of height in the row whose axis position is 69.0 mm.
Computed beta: 2.87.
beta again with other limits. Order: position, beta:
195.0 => 3.95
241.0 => 3.98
